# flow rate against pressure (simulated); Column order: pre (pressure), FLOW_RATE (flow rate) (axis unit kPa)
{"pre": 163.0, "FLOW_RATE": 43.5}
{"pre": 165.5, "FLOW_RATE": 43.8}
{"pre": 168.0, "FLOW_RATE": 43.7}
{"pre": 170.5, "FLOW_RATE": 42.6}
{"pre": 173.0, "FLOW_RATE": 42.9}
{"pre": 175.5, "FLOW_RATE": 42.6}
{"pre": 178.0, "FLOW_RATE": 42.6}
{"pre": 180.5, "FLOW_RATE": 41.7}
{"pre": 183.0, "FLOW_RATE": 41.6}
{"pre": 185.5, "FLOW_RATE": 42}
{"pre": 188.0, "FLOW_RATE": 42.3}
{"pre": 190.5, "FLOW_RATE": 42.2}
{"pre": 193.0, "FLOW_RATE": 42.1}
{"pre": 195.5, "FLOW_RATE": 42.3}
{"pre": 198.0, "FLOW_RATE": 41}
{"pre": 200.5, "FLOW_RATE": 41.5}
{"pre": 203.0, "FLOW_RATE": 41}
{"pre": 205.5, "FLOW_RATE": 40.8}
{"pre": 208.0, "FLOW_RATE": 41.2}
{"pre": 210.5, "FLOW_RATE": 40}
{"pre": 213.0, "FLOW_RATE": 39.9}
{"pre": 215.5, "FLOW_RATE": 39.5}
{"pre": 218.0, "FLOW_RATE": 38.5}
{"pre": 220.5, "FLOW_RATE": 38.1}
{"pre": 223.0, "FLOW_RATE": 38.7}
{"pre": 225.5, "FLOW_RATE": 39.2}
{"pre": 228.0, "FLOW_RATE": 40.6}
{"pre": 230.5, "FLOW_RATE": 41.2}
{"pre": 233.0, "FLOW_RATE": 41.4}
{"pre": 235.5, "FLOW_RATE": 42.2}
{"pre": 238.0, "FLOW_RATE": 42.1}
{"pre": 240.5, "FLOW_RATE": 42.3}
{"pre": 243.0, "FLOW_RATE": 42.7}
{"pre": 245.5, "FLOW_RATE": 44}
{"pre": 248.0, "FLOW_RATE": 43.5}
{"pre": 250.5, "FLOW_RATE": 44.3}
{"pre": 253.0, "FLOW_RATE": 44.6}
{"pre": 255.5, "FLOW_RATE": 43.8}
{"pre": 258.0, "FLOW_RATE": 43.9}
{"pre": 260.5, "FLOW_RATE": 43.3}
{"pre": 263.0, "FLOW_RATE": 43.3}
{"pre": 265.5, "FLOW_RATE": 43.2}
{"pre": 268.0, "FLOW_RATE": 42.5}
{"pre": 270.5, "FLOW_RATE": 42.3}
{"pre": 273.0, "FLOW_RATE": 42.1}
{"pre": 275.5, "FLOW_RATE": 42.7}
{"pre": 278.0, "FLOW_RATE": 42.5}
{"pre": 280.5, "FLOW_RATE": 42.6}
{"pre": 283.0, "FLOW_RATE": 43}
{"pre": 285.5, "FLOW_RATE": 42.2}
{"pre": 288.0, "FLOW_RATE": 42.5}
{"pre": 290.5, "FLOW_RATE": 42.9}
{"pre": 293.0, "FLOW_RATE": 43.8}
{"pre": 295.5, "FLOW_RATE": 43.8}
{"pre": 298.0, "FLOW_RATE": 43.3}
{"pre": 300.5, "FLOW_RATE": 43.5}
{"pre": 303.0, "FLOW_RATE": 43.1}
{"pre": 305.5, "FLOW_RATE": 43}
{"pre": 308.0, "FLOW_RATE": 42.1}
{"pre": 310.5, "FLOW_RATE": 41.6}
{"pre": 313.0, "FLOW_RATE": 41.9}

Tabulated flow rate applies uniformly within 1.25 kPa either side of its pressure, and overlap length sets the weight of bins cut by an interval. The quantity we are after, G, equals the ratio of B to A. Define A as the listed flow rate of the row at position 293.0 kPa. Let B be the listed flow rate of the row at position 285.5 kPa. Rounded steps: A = 43.8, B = 42.2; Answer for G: 0.96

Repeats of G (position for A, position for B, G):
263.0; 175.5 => 0.98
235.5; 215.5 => 0.94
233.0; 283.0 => 1.04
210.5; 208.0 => 1.03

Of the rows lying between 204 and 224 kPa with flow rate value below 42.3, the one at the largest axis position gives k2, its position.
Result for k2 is 223.0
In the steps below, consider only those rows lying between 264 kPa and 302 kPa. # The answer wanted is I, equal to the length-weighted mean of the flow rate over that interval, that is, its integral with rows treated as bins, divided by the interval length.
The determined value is 42.9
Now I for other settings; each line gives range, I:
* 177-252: 41.4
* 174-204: 41.9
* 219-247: 41.1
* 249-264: 43.9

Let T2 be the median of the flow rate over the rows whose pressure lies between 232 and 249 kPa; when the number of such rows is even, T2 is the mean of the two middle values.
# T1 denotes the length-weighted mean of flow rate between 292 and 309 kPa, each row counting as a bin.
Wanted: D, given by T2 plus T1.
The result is 86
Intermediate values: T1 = 43.2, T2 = 42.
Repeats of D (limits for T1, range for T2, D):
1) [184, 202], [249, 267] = 86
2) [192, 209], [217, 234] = 81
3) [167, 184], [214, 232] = 82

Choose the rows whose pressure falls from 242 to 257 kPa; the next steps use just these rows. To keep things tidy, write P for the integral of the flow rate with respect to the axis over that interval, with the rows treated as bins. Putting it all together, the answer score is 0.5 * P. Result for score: 329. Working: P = 658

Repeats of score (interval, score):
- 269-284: 319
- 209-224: 294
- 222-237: 305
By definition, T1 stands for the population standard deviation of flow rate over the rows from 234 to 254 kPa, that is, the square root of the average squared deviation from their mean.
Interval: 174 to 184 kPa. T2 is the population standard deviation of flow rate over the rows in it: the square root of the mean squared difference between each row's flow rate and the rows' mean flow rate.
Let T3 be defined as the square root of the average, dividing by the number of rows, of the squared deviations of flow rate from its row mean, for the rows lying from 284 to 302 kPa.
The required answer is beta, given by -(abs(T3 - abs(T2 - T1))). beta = -0.11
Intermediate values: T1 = 0.95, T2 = 0.5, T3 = 0.58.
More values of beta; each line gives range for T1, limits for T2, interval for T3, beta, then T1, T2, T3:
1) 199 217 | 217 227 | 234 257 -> -0.61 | 0.70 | 0.4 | 0.91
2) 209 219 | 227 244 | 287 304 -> -0.35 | 0.59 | 0.7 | 0.44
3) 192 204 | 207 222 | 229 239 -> -0.05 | 0.54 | 1.0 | 0.43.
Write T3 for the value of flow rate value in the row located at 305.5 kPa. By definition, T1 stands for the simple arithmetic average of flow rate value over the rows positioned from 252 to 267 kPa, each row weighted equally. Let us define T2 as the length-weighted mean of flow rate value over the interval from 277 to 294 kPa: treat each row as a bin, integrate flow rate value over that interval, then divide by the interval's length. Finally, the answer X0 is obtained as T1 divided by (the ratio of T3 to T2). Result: 43.5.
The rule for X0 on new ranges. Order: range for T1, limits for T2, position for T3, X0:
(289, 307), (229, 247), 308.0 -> 43.5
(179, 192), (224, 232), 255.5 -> 38.6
